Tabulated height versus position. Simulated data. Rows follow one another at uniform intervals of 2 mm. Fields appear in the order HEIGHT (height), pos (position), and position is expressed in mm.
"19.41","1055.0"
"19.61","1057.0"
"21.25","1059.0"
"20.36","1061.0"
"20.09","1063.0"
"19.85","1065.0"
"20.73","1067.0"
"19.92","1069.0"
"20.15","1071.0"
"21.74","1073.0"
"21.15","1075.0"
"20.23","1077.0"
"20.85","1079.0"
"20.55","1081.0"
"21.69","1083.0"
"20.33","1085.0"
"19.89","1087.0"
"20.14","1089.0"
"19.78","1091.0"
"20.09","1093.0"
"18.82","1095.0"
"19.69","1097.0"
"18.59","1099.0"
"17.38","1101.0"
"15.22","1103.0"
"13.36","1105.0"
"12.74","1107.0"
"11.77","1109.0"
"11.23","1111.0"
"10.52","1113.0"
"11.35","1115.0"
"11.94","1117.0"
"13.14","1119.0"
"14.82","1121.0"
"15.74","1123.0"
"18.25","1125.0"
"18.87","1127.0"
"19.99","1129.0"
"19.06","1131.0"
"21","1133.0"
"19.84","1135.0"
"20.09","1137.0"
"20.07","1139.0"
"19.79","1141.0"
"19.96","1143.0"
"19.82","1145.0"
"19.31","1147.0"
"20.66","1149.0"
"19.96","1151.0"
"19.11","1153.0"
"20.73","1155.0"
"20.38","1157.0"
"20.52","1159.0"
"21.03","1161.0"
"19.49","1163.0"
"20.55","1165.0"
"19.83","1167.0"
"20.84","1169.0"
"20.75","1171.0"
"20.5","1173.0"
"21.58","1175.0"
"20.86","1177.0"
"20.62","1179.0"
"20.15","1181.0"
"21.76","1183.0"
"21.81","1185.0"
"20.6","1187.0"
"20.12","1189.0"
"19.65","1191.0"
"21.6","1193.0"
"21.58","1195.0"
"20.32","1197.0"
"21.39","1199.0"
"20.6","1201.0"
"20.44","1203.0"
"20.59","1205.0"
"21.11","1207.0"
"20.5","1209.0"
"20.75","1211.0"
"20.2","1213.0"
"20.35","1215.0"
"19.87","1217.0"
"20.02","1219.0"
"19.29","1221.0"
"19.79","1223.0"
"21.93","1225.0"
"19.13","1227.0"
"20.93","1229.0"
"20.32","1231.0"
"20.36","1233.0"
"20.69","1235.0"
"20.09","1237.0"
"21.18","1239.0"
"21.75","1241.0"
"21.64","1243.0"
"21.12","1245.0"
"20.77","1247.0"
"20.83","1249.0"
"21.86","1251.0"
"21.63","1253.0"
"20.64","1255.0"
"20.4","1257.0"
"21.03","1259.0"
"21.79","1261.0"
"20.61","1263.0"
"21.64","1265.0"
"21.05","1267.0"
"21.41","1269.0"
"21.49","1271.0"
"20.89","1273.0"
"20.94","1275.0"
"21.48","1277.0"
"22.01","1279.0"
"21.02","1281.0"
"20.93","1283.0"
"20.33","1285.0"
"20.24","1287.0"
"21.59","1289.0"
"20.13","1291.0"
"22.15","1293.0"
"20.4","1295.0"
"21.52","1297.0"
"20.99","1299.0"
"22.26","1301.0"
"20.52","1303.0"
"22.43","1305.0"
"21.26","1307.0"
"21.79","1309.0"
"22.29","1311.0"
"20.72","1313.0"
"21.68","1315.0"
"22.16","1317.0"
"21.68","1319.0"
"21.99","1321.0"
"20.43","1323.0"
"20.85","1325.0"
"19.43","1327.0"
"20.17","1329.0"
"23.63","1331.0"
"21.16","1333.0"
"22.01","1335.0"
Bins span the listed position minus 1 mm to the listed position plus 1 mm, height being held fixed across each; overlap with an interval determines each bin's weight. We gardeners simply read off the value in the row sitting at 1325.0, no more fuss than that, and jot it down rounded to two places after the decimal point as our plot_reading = 20.85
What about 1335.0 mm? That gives 22.01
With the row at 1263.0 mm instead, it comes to 20.61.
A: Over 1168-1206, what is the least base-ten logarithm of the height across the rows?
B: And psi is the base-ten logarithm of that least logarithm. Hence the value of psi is 0.112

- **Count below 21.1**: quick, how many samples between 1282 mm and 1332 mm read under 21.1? 12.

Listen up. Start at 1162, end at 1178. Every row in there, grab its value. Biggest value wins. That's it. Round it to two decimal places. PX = 21.58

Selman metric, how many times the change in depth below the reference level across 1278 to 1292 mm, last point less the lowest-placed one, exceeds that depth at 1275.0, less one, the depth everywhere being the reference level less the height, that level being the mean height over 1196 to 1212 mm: -9.3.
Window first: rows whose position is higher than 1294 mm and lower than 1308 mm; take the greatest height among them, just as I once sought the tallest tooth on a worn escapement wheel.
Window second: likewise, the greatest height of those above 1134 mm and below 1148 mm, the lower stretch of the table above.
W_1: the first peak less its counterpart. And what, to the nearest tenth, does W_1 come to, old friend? 2.3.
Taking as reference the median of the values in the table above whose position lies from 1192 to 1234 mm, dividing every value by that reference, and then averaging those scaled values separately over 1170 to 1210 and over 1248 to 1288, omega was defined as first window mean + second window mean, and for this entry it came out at 2.05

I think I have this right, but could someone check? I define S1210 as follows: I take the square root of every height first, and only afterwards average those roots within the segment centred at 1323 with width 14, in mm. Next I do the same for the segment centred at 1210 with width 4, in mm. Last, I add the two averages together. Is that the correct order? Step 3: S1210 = 9.12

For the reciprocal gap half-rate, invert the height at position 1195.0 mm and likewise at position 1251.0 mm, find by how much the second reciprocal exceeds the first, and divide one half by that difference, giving -842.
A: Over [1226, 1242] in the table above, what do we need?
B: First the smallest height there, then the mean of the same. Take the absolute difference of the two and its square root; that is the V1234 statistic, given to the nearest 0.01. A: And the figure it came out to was 1.19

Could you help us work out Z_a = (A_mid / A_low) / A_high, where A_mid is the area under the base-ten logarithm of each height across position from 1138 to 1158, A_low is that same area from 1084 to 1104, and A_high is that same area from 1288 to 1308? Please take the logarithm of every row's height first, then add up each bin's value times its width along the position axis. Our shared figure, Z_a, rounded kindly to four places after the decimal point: 0.0383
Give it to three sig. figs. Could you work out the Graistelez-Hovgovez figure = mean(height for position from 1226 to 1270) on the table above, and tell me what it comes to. 20.9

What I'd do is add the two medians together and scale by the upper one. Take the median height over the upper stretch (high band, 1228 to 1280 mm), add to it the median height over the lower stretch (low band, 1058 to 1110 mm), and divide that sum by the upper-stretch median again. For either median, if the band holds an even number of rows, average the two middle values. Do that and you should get 1.95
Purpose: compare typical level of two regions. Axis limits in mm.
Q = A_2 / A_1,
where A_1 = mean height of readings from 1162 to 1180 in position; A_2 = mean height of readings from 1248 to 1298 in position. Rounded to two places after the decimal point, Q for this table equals 1.03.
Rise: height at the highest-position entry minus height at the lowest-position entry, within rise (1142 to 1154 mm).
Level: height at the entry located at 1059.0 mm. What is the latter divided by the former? -25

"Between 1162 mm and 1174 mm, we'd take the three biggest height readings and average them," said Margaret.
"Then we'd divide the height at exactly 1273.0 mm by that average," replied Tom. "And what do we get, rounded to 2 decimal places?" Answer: 1.01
